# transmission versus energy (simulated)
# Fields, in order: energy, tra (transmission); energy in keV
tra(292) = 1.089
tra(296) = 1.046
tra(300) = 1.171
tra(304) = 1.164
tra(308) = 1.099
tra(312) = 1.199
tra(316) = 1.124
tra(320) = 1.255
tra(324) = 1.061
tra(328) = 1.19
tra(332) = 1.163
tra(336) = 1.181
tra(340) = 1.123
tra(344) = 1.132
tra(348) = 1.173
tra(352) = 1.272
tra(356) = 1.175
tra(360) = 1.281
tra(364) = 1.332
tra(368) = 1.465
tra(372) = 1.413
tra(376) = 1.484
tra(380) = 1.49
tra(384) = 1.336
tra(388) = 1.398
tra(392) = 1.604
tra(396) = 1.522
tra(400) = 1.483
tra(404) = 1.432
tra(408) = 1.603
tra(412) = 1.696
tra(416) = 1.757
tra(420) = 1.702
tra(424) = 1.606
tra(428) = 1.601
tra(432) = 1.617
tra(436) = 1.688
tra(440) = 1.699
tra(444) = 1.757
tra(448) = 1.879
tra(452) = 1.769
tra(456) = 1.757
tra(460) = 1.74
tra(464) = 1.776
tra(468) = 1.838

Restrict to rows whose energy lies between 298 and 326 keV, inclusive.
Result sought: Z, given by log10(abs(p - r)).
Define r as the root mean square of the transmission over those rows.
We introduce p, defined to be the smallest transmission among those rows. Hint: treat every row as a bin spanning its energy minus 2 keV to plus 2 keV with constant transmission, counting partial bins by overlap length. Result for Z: -1.03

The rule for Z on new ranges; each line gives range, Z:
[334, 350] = -1.53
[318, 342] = -0.99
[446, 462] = -1.33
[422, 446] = -1.21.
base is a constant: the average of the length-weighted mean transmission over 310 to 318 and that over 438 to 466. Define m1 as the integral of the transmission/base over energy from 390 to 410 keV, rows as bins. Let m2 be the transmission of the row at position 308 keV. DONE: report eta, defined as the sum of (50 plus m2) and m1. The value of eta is 72.0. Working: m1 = 20.9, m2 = 1.099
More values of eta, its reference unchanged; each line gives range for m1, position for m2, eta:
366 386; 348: 70.8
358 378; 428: 70.6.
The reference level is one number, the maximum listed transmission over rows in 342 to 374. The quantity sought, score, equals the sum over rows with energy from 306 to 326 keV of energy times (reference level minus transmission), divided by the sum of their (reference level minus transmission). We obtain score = 316.1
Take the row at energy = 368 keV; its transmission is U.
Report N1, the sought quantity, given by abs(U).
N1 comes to 1.5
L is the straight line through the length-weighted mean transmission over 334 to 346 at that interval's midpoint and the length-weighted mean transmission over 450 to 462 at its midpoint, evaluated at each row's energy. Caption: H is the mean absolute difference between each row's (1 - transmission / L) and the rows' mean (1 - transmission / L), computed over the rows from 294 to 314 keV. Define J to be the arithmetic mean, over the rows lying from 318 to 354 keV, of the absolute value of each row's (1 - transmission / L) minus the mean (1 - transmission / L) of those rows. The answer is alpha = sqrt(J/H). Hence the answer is 1.12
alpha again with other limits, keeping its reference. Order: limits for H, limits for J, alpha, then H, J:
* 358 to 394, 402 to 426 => 1.01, 0.049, 0.050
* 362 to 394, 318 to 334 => 1.14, 0.049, 0.063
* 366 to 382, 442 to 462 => 1.35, 0.018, 0.032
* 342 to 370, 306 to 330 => 1.10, 0.046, 0.055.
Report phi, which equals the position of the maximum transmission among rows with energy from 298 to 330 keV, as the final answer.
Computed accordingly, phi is 320 keV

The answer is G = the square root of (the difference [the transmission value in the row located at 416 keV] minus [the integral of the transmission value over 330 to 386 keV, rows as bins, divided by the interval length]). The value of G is 0.69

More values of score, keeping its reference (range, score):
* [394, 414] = 408.6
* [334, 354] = 343.4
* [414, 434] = 422.4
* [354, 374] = 360.0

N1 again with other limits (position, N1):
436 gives 1.7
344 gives 1.1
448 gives 1.9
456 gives 1.8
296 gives 1.0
